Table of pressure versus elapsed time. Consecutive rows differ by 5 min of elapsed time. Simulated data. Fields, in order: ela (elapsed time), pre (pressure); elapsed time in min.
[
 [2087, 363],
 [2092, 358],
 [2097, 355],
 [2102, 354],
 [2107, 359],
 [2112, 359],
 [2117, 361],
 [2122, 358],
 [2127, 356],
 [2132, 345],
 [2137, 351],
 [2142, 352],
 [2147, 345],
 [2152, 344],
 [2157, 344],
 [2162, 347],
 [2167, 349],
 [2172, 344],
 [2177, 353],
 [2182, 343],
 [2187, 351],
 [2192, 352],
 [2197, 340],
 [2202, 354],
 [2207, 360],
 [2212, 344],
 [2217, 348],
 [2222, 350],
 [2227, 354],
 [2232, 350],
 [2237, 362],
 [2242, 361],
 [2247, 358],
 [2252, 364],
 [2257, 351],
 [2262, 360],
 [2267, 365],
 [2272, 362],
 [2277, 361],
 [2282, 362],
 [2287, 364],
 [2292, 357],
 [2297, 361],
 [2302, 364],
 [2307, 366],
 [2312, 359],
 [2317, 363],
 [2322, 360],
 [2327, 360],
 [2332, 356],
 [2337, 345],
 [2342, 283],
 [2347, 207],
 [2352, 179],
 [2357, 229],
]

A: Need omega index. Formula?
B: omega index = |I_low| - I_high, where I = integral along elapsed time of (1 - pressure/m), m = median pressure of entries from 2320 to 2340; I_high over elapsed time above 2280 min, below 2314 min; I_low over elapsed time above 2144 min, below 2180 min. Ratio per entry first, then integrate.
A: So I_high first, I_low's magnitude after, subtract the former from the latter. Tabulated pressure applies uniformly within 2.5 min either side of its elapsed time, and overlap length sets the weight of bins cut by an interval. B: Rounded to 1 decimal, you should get 1.5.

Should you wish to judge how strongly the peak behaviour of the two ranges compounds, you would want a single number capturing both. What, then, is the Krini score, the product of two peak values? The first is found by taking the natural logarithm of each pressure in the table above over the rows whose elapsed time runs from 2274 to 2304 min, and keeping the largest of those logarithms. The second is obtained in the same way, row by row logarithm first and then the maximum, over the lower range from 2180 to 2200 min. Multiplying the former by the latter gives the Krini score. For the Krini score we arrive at 34.58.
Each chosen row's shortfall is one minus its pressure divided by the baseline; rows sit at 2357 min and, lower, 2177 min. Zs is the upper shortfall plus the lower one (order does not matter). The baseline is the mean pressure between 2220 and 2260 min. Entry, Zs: 0.37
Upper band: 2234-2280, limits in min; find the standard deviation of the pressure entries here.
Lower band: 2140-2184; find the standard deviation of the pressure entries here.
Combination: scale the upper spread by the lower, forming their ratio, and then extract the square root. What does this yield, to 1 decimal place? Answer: 1.0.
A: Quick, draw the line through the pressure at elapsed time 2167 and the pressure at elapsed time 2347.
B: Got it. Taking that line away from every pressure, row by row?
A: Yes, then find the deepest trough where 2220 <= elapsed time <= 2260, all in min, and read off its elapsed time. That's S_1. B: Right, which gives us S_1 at 2222 min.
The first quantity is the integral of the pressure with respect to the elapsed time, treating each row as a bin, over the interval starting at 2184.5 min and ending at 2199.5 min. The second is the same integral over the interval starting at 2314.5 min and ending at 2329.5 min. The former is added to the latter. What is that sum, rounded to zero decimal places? 10630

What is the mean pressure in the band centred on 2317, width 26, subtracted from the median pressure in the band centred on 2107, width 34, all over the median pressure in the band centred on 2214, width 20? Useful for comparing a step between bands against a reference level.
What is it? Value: -0.010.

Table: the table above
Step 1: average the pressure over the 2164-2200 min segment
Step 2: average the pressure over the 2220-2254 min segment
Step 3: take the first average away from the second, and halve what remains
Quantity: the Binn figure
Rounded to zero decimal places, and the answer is 5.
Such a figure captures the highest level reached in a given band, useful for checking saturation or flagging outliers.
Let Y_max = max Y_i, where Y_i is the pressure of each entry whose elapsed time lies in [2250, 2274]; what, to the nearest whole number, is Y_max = 365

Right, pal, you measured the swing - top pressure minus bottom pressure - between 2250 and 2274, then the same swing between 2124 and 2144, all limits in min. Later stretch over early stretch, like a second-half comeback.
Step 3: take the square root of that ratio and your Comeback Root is 1.1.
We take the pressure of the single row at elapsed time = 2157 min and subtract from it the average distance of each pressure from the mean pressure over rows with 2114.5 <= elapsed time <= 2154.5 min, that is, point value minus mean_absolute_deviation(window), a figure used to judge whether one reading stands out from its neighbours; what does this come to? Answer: 339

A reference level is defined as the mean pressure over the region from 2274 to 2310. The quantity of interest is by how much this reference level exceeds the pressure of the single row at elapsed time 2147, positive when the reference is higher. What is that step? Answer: 17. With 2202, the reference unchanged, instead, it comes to 8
